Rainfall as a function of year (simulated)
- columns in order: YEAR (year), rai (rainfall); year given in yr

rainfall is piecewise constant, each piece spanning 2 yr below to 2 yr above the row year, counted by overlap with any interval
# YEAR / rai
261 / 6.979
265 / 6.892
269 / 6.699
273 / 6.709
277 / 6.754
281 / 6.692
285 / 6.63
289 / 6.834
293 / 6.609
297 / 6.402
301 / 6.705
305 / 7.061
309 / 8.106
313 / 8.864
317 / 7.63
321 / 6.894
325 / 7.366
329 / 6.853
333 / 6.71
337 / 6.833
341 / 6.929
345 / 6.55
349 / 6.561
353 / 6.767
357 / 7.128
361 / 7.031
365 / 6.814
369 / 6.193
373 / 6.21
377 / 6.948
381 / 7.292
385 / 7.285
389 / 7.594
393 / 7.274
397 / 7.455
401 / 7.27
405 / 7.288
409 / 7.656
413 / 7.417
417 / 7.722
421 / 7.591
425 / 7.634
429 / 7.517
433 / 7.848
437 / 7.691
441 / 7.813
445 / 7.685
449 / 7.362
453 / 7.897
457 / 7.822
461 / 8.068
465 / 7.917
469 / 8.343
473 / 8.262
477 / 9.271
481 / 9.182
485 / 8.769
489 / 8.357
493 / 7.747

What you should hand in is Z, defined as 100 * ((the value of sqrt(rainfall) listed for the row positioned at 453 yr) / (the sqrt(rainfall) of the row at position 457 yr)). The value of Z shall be 100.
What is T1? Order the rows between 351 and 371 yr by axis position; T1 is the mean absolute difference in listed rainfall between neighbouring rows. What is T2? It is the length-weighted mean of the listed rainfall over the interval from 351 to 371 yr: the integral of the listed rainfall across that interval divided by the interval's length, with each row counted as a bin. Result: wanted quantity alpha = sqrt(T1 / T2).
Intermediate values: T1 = 0.32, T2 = 6.8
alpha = 0.22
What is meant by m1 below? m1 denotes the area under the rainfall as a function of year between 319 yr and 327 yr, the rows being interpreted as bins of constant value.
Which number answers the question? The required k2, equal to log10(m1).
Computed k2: 1.76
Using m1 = 57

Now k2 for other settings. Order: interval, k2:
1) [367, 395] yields 2.29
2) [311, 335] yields 2.25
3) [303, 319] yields 2.10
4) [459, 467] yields 1.81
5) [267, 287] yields 2.13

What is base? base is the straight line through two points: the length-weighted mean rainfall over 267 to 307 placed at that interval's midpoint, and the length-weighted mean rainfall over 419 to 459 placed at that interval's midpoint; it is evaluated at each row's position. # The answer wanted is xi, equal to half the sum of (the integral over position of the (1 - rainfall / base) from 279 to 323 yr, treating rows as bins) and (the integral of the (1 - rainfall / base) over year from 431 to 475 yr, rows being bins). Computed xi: -1.35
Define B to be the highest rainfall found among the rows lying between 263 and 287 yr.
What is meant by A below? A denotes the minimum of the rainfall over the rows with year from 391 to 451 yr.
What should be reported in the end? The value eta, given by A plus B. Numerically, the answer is 14.2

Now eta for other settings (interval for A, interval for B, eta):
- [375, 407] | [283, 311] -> 15.1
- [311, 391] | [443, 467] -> 14.3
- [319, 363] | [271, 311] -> 14.7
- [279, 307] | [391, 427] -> 14.1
